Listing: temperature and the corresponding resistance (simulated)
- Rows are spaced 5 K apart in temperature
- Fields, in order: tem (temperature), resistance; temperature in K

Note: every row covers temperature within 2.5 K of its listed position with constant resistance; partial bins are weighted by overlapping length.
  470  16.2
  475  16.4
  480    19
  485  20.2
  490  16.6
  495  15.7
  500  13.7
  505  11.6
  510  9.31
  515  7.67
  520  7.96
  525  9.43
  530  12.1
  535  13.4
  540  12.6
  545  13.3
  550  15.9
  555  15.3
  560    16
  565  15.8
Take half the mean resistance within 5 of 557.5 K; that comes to 7.8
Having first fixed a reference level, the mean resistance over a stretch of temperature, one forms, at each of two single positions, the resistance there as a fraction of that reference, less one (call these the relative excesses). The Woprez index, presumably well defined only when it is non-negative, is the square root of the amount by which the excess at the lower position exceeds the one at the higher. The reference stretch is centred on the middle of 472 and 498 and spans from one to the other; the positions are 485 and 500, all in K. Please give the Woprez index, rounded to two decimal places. 0.61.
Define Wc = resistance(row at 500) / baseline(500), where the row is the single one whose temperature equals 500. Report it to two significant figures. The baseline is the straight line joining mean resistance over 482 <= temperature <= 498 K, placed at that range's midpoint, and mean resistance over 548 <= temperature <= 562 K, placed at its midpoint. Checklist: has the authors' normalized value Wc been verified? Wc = 0.80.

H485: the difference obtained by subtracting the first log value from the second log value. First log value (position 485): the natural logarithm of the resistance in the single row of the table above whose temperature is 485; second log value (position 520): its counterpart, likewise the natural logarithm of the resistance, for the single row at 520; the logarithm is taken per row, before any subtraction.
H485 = -0.9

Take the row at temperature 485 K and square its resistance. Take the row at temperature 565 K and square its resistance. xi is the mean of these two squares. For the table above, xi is 329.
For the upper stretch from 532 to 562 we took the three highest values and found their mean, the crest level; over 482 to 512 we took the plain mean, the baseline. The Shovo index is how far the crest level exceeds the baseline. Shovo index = 1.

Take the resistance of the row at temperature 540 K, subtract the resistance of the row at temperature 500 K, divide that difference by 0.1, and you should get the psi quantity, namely -11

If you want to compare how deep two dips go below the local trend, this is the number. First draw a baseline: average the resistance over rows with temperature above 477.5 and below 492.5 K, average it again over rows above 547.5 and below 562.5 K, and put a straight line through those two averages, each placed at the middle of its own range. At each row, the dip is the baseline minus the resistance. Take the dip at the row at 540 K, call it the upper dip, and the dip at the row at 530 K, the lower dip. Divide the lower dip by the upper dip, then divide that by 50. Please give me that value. 0.025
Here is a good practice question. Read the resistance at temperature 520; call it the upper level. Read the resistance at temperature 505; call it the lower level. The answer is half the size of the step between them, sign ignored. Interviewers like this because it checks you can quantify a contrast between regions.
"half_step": 1.8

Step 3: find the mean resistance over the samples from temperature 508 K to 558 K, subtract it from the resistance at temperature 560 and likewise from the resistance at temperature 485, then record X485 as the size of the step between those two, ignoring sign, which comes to 4.2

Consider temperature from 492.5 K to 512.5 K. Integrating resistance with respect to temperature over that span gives 252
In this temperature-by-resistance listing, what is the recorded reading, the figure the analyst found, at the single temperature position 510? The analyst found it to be 9.31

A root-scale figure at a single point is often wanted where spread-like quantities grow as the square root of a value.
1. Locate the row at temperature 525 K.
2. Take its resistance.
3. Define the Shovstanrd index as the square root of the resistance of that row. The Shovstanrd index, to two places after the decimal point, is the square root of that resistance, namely 3.07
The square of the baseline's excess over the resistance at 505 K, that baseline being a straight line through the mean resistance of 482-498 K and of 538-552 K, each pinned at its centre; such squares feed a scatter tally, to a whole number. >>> 24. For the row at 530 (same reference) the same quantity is 8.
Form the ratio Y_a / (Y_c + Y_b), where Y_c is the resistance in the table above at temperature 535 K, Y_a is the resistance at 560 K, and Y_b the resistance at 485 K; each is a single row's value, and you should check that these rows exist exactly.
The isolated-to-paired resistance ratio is 0.48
